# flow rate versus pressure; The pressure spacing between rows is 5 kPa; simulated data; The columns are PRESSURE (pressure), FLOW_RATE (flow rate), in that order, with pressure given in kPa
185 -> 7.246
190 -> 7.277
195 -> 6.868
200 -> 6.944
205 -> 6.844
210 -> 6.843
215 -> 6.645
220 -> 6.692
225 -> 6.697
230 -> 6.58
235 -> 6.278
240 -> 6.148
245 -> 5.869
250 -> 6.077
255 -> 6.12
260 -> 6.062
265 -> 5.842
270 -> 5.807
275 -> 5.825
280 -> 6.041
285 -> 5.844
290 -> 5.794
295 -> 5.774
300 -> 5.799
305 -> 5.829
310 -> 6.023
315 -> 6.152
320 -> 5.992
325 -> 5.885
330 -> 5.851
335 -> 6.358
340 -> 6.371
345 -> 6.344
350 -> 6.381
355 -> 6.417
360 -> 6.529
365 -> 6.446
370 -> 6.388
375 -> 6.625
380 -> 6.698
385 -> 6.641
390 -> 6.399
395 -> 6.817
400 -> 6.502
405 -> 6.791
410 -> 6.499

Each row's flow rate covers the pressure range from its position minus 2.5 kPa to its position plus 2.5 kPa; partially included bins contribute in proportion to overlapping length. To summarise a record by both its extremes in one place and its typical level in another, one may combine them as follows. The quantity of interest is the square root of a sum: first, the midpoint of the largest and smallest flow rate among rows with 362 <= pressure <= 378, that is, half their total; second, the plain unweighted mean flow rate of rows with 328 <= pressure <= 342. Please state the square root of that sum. 3.56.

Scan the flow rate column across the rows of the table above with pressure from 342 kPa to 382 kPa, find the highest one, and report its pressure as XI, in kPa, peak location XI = 380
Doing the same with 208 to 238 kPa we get 210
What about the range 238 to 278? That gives 240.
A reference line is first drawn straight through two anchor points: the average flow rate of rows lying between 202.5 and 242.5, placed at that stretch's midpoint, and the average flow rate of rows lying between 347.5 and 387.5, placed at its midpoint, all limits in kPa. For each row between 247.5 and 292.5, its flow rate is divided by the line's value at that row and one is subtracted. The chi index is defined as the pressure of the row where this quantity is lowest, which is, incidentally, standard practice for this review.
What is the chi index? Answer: 290 kPa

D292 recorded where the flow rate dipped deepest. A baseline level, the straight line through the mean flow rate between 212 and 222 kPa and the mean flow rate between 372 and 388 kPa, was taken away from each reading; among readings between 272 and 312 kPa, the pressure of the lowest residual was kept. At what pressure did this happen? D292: 295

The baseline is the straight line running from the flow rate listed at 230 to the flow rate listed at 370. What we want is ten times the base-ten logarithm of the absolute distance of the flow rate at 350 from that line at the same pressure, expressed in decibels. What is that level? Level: -15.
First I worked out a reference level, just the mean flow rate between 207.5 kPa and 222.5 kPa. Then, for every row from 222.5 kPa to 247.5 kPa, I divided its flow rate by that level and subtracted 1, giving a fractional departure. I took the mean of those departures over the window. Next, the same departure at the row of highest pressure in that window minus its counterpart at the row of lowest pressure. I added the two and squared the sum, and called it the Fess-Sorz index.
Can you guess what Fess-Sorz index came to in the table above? 0.0340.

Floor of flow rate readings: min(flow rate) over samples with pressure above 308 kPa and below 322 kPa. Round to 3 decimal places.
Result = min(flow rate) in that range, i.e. 5.992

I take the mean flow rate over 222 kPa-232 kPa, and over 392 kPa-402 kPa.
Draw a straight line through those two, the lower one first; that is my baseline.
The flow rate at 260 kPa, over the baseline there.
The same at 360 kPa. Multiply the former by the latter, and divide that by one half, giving 1.79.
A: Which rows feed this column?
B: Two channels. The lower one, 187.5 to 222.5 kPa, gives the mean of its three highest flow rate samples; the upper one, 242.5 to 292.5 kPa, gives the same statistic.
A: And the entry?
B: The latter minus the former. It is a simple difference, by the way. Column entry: -0.9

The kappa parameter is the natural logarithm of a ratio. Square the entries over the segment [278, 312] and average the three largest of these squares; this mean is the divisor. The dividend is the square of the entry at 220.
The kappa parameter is 0.23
